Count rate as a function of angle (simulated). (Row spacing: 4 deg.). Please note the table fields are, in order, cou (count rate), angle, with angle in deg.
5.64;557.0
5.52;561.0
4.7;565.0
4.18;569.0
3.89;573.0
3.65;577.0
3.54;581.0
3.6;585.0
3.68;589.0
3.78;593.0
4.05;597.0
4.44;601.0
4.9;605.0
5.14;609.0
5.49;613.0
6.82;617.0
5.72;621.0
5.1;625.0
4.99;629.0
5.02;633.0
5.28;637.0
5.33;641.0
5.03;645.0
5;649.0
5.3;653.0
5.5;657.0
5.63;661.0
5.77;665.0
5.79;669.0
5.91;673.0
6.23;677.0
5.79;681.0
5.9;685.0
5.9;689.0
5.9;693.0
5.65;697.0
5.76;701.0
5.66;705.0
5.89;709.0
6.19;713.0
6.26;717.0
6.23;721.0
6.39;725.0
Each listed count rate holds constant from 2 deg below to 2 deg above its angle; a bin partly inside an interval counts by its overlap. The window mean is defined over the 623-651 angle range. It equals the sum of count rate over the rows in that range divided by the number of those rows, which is 5.11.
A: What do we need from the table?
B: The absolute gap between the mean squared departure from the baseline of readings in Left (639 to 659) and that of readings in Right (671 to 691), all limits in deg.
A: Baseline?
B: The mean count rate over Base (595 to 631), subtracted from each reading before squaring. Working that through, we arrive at 0.6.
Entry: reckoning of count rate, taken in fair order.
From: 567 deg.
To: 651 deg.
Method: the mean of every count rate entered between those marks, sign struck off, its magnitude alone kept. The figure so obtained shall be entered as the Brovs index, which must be 4.7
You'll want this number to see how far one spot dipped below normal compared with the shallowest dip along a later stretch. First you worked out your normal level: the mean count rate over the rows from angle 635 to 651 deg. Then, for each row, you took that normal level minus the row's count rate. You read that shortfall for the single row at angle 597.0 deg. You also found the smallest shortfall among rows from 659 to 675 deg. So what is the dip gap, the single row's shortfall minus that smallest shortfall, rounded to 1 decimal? 1.9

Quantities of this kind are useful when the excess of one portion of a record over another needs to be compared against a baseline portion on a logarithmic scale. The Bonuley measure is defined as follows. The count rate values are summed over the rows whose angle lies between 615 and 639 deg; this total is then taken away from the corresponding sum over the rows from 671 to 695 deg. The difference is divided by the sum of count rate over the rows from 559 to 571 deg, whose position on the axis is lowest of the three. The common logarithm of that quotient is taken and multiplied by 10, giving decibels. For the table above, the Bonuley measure -7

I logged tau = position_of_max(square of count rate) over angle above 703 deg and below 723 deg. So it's 717.0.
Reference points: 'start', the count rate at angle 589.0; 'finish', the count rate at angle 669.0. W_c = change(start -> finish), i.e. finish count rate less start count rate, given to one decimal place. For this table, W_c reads 2.1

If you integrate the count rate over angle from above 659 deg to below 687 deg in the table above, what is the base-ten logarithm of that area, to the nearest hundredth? 2.22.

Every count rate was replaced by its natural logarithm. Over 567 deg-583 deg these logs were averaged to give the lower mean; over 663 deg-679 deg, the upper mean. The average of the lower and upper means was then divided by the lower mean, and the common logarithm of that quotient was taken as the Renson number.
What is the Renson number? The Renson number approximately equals 0.07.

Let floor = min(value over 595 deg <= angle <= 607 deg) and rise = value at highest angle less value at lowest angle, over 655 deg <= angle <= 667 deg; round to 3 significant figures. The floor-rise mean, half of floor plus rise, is 2.16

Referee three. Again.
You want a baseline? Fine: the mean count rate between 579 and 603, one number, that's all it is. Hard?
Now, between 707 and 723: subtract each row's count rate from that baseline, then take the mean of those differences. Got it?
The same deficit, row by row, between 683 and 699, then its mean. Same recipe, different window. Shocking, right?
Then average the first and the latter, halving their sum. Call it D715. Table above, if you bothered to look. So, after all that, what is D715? -2.1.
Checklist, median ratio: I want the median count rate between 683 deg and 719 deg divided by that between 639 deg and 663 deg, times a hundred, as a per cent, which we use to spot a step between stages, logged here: 111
